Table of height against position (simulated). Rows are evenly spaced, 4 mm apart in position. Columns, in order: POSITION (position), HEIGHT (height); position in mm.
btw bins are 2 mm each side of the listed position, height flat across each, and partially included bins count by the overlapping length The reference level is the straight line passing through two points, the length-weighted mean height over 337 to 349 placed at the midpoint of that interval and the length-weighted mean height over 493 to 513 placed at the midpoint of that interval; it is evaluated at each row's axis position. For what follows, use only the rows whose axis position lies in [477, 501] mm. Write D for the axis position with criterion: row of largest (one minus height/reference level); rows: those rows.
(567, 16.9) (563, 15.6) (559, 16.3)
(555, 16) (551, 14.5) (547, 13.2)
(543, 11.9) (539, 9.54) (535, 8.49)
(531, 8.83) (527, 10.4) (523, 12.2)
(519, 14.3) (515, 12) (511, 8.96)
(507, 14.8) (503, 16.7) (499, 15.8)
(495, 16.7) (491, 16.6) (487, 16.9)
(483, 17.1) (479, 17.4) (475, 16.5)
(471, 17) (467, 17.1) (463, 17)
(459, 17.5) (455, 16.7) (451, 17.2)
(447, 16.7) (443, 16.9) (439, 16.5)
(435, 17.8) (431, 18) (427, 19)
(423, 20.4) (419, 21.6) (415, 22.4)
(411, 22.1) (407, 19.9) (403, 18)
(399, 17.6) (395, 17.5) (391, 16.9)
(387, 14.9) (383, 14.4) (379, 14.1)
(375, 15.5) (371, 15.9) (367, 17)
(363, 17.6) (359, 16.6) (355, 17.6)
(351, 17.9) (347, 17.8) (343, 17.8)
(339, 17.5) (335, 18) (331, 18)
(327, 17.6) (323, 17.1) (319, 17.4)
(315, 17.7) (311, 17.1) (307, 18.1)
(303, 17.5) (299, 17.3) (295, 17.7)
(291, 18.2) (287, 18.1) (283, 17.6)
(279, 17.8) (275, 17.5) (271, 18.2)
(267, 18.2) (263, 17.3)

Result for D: 499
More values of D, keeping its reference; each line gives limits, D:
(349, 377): 375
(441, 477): 447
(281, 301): 299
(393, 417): 395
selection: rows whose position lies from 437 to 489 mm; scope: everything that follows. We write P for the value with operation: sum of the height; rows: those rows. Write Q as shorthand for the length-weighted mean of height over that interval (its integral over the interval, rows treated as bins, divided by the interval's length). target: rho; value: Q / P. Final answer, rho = 0.08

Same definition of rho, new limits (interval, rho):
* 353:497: 0.03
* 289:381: 0.04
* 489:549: 0.07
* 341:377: 0.11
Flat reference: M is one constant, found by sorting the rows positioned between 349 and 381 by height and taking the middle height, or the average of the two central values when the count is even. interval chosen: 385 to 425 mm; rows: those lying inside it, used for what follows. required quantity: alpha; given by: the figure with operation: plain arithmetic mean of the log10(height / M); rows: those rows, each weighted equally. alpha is 0.053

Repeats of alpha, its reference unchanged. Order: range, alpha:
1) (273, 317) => 0.022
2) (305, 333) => 0.019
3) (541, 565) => -0.064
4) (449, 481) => 0.006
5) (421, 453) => 0.024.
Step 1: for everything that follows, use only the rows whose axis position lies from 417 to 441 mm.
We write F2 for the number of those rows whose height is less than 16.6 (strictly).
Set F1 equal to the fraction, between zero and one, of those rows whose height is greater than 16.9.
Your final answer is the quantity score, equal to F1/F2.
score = 0.83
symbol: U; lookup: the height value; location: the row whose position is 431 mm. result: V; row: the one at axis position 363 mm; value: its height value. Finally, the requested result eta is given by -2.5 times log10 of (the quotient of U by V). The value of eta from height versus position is -0.02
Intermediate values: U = 18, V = 17.6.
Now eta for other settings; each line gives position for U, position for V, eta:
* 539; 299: 0.65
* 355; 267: 0.04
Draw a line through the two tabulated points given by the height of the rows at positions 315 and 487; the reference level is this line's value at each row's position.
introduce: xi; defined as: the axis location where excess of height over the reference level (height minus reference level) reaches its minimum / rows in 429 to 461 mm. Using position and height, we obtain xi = 439 mm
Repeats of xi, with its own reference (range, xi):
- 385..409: 387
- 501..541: 535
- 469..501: 499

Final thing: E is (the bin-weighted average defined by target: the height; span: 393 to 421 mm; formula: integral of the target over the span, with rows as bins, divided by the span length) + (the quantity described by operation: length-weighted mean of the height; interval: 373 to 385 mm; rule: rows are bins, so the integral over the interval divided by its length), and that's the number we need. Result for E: 34.5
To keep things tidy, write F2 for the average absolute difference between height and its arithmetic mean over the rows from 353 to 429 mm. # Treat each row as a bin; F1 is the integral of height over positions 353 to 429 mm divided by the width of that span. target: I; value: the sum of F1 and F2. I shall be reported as 19.8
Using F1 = 17.8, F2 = 1.9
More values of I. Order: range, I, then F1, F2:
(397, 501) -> 19.3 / 17.9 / 1.4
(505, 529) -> 13.8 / 12.1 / 1.7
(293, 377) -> 17.8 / 17.4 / 0.5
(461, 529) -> 17.3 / 15.1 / 2.1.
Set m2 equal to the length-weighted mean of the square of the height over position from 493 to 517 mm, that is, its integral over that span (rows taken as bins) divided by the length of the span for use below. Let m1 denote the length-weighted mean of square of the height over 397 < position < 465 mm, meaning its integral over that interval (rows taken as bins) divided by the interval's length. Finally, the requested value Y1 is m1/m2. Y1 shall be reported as 1.7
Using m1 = 348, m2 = 208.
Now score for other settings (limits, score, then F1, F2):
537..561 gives 0.00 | 0.0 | 6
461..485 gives 0.83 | 0.8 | 1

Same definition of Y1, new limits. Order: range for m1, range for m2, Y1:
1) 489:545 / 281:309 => 0.5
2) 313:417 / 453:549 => 1.4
